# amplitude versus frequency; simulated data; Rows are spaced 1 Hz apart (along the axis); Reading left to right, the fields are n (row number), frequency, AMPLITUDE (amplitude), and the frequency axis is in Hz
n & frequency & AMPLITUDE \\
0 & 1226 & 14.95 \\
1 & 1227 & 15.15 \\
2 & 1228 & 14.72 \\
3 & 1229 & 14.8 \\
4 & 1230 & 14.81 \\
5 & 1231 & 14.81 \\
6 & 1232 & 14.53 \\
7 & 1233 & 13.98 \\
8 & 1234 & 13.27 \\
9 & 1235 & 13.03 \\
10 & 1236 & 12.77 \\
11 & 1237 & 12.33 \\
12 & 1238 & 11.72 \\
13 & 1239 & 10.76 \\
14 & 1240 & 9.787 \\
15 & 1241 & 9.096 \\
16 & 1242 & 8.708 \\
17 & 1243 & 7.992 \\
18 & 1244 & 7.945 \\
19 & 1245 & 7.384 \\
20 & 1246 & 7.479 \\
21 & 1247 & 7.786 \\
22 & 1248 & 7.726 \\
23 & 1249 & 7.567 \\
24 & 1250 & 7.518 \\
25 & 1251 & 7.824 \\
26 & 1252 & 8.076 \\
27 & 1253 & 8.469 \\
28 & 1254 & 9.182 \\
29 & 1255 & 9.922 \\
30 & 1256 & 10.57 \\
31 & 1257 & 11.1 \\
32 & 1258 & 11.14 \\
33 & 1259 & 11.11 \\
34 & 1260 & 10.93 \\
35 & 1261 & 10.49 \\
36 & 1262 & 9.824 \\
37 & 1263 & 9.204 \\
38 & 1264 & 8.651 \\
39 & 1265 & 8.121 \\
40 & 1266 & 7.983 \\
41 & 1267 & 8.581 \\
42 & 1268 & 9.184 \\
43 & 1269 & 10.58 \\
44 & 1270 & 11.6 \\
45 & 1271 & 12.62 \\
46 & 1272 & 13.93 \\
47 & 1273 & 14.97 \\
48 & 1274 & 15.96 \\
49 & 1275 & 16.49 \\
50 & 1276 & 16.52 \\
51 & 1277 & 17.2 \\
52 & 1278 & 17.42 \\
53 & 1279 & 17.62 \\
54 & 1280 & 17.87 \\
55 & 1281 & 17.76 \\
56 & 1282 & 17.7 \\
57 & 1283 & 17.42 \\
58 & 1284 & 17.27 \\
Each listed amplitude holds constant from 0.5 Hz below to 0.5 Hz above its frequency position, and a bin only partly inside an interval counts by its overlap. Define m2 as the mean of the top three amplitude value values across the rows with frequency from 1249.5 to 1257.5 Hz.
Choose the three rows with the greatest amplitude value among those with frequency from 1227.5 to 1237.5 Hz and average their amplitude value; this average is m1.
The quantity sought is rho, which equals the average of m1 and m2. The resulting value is 12.7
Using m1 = 14.8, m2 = 10.5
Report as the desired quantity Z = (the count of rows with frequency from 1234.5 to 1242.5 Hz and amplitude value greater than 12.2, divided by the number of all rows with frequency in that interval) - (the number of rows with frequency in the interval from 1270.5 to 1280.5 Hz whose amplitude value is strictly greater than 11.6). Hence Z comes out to -9.6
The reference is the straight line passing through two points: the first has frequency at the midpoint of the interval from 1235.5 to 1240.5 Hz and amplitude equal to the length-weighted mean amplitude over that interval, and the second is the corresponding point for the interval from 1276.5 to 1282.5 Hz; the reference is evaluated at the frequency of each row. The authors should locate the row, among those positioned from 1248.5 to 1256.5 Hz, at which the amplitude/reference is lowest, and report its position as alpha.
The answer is 1250 Hz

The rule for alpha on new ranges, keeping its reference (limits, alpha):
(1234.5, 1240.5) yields 1240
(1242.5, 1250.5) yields 1250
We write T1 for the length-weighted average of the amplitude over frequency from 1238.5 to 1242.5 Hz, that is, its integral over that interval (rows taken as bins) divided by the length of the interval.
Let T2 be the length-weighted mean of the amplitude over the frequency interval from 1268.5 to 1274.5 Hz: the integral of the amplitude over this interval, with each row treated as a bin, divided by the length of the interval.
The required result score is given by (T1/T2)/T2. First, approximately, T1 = 9.6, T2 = 13.3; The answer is 0.054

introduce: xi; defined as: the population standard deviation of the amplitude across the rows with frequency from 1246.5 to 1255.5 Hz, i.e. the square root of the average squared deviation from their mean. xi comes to 0.8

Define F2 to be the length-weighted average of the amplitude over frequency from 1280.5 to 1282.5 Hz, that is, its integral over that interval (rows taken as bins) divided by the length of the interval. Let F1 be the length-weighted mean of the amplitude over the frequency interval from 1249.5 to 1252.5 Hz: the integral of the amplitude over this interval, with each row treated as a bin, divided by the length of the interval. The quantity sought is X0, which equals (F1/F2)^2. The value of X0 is 0.2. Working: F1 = 7.8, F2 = 18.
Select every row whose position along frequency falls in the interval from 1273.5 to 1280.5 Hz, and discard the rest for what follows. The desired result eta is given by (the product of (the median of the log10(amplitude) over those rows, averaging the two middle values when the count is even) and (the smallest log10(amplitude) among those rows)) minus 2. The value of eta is -0.5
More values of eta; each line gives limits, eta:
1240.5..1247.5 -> -1.2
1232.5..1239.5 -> -0.9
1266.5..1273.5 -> -1.0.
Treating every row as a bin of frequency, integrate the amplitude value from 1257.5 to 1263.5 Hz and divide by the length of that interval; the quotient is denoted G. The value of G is 10.4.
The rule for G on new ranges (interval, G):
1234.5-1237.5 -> 12.7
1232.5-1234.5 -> 13.6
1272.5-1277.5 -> 16.2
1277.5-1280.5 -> 17.6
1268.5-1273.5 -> 12.7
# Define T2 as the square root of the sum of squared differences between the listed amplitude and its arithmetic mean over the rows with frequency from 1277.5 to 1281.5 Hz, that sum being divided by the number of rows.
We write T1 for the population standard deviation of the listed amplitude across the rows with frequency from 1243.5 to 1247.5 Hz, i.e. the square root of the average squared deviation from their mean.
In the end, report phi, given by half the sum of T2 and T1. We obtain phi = 0.20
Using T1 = 0.23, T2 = 0.17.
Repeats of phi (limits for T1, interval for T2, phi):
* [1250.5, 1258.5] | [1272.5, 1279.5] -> 1.06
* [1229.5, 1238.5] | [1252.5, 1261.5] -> 0.98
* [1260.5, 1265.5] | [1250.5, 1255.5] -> 0.80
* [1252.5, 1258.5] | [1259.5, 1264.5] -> 0.91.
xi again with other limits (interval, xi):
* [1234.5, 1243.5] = 1.8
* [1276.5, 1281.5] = 0.2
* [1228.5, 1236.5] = 0.8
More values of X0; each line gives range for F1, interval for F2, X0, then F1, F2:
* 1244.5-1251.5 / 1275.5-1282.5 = 0.2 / 7.6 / 17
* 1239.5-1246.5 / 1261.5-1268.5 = 0.9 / 8.3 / 9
